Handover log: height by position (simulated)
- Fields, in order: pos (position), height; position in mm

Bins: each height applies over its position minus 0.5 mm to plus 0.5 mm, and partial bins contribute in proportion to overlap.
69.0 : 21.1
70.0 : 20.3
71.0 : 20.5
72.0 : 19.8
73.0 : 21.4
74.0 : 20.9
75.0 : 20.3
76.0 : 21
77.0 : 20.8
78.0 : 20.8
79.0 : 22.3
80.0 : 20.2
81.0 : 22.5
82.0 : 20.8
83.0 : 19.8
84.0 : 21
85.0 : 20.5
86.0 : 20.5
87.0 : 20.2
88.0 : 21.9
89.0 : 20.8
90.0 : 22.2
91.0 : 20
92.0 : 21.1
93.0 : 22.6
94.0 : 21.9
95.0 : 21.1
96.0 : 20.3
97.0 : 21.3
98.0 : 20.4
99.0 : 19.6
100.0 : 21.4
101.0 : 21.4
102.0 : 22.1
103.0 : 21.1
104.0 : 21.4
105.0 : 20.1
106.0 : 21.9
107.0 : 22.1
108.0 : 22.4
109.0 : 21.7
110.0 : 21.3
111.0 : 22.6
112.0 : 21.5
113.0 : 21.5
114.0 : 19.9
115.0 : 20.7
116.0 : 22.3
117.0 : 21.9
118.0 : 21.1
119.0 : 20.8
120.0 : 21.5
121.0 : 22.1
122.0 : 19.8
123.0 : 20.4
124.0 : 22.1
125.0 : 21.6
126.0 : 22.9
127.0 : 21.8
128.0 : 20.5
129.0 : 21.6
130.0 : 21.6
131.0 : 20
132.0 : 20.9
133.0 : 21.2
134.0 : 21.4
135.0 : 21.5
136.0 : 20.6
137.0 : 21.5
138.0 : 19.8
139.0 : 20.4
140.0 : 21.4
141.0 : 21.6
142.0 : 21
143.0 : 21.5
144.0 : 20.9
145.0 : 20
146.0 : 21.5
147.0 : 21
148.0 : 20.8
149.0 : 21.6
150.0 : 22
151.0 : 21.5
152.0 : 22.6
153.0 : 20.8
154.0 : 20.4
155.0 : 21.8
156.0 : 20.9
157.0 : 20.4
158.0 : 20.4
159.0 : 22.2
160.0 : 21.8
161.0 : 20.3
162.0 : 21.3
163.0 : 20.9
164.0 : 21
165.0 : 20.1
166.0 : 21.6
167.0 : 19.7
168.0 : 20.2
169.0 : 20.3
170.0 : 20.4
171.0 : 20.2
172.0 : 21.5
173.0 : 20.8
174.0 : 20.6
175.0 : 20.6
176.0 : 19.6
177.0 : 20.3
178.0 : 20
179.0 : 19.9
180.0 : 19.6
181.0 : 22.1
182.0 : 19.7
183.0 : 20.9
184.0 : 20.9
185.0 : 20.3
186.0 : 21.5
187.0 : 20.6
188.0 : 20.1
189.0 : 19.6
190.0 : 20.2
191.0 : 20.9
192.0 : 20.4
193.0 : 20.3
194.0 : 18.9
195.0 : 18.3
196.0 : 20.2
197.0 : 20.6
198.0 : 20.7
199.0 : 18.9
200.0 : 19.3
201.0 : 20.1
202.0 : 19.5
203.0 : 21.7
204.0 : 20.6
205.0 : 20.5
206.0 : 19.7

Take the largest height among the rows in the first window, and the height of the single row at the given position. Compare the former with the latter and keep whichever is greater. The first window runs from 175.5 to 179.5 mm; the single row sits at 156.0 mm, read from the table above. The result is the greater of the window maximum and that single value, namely 20.9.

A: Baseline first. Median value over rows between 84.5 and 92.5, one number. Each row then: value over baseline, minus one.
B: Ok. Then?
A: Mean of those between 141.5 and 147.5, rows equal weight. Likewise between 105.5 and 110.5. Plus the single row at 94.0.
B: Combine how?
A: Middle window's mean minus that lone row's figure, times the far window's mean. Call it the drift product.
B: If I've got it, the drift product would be 0.0000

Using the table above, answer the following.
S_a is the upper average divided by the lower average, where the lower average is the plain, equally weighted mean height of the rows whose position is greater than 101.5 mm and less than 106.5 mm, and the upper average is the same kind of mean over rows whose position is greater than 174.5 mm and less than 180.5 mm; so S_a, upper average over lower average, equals 0.94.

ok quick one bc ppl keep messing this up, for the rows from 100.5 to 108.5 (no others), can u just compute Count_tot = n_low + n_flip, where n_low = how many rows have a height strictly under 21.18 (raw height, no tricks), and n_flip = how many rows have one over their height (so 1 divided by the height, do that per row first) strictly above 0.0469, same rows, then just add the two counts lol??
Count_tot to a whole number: 4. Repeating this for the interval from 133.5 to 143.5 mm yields 8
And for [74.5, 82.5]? 12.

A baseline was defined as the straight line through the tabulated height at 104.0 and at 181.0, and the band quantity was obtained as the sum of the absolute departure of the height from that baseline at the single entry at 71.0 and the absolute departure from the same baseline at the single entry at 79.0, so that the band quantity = 1.73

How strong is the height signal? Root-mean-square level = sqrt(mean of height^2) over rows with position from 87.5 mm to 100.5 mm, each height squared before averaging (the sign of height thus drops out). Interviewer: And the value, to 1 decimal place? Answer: 21.1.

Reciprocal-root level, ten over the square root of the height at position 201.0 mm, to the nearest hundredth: 2.23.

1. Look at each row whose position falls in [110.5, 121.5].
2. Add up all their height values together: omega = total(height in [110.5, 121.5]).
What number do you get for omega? 236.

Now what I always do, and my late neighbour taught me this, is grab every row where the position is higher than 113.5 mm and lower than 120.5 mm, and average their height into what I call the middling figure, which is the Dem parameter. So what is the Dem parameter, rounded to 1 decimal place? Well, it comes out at 21.2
